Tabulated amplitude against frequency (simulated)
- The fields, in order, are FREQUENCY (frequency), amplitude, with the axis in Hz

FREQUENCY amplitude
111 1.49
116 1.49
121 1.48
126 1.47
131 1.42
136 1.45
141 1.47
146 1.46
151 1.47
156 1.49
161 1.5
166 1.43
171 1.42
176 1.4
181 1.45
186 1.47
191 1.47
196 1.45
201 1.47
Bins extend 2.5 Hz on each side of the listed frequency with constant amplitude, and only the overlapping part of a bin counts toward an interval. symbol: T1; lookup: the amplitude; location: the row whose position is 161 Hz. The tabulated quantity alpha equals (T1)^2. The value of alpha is 2.25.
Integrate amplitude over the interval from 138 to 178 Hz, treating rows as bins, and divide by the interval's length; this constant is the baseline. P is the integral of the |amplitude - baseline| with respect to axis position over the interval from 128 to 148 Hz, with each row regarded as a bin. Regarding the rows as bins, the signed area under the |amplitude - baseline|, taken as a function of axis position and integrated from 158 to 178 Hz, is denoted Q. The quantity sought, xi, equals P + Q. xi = 1.10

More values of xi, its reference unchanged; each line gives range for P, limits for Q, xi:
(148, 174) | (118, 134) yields 1.19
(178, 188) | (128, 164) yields 0.91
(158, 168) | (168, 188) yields 0.92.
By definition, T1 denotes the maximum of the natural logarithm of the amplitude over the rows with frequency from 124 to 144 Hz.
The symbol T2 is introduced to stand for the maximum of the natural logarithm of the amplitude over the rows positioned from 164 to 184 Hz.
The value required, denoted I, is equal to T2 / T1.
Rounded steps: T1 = 0.385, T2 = 0.372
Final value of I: 0.96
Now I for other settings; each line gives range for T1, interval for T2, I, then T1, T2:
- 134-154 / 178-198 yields 1.00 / 0.385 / 0.385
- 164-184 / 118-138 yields 1.06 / 0.372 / 0.392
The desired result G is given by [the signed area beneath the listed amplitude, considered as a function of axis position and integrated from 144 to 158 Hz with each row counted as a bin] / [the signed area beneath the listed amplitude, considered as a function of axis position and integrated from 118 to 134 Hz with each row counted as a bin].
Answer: 0.88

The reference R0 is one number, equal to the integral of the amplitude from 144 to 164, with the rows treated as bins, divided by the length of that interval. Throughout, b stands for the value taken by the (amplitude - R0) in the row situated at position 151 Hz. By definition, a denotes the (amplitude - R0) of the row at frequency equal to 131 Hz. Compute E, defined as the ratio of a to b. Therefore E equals 6.4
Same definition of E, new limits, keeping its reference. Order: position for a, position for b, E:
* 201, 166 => 0.2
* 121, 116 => 0.1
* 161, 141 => -2.2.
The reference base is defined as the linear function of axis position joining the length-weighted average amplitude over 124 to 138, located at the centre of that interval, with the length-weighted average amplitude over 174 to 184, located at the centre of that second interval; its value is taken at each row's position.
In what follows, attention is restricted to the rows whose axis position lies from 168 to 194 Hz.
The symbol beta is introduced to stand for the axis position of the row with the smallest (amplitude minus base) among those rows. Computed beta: 176 Hz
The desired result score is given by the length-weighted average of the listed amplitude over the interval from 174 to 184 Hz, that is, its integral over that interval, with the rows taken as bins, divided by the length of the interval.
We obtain 1.43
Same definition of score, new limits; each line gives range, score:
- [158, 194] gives 1.45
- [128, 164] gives 1.47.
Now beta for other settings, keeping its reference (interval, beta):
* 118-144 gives 131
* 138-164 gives 146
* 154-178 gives 176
